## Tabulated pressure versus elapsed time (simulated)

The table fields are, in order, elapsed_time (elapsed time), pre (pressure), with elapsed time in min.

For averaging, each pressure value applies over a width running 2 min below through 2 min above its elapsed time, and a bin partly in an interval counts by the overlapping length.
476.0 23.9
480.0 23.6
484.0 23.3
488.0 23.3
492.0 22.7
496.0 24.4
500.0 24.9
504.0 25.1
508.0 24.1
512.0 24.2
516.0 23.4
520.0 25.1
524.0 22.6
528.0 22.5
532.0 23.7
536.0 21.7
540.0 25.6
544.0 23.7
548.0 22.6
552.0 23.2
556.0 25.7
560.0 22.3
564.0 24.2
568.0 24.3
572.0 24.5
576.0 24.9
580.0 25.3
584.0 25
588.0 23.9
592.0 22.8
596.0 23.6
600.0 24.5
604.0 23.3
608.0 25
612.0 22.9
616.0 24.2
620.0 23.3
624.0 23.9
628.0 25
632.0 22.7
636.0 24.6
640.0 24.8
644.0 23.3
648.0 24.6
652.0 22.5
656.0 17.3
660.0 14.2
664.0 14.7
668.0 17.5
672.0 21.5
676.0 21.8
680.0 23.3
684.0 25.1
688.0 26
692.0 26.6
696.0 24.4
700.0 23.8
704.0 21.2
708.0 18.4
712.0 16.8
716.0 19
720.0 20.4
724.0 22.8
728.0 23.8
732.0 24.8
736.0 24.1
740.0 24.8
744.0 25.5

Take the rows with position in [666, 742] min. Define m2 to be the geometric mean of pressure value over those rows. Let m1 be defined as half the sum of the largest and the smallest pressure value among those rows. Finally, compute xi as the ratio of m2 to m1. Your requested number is 1.02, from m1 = 21.7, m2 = 22.2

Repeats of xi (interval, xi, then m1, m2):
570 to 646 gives 1.00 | 24.0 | 24.1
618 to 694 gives 1.07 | 20.4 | 21.9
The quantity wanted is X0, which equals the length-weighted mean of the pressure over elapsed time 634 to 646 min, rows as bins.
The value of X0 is 24.2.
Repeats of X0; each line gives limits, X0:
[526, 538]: 22.6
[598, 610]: 24.3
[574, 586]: 25.1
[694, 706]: 23.1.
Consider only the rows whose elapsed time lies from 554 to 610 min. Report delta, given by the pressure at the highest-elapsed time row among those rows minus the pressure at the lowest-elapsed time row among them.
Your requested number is -0.7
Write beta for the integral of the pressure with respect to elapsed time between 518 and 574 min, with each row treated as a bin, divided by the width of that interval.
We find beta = 23.7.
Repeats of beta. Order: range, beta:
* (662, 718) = 21.4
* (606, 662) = 22.7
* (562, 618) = 24.2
